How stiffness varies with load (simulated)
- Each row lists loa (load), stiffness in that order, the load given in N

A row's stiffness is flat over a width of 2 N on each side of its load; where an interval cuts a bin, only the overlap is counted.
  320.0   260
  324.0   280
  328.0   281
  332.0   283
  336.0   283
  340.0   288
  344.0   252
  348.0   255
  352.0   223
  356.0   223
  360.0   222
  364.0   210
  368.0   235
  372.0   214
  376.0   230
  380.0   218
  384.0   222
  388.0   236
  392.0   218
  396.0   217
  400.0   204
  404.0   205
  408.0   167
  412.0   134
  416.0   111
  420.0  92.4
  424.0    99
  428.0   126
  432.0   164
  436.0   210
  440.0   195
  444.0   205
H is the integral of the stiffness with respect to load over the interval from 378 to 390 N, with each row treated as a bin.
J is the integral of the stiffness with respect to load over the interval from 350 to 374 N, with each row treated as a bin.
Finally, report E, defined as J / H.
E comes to 1.96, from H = 2704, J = 5308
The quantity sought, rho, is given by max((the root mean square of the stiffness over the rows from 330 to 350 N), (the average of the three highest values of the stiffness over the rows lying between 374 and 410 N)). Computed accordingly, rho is 273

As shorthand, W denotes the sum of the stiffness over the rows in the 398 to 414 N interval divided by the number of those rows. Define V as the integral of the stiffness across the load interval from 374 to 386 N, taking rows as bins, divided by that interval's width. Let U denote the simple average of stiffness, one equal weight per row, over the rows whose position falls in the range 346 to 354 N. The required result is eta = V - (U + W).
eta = -193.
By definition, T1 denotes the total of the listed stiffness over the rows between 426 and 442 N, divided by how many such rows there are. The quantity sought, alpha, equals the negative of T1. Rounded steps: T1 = 174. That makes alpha -174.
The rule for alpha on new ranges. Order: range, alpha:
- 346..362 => -231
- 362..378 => -222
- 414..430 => -107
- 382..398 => -223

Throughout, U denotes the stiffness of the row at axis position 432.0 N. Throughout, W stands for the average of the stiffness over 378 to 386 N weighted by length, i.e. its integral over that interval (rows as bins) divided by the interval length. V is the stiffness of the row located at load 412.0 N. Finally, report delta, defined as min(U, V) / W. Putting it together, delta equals 0.61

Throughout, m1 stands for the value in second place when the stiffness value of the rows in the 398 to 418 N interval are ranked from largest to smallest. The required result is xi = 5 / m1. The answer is 0.0245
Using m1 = 204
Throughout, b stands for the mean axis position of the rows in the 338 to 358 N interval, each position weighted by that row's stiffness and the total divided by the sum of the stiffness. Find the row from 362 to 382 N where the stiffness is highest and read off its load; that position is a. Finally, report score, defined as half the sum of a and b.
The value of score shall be 357.7 N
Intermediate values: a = 368.0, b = 347.5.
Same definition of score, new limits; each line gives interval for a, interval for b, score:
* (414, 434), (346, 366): 393.8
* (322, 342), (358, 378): 354.0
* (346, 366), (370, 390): 364.1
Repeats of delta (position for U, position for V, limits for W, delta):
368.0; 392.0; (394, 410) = 1.10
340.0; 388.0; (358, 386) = 1.07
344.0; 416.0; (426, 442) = 0.64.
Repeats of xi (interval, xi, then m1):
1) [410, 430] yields 0.0397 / 126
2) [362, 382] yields 0.0217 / 230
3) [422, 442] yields 0.0256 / 195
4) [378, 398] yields 0.0225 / 222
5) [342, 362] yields 0.0198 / 252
